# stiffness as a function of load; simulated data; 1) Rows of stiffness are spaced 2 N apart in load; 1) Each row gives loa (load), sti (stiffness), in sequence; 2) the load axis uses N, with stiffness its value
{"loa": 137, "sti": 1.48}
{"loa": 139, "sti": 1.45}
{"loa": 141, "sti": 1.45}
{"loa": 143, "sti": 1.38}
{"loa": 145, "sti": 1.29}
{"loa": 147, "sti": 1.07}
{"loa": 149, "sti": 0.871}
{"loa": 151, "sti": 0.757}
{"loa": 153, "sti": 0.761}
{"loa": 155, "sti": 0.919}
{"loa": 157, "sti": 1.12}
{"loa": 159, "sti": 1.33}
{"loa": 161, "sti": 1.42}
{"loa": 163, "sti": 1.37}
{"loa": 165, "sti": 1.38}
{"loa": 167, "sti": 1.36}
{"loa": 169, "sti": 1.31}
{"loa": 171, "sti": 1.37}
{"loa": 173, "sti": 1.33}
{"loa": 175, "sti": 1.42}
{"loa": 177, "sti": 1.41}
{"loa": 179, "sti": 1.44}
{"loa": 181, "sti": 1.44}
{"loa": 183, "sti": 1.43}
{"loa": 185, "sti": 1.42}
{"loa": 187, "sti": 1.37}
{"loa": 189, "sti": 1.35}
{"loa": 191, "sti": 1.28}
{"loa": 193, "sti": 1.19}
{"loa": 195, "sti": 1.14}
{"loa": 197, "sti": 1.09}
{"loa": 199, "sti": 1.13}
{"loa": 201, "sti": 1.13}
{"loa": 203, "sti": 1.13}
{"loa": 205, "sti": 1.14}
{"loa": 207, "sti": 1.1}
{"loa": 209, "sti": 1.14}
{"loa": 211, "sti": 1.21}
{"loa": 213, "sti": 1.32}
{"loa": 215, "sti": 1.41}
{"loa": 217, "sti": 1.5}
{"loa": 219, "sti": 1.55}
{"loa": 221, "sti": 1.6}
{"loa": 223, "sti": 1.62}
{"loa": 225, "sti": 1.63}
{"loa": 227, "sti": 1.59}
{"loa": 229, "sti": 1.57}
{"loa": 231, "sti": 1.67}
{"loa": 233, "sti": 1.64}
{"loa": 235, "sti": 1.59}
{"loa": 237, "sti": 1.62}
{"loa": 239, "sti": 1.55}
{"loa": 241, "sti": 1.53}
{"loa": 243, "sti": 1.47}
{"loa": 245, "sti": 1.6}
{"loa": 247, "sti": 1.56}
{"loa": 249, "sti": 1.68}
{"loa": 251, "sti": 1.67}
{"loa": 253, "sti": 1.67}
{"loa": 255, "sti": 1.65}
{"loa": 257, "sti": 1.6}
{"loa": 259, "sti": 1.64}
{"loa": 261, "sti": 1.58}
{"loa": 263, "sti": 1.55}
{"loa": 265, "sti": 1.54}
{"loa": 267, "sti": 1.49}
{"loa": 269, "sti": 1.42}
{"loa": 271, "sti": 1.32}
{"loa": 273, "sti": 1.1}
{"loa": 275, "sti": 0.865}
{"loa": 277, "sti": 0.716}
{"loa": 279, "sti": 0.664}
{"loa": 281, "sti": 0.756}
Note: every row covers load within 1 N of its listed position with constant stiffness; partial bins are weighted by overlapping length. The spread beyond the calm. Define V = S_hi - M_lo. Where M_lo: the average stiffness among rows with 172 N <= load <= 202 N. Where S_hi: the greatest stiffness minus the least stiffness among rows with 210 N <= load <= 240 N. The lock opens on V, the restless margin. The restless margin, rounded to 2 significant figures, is -0.84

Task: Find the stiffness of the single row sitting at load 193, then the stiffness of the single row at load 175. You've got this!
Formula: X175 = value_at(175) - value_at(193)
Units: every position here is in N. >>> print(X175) 0.23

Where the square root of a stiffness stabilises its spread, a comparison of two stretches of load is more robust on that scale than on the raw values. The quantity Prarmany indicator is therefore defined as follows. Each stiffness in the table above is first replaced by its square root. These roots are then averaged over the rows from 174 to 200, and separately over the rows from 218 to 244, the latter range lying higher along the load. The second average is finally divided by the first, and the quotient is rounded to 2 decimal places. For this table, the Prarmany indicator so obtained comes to 1.10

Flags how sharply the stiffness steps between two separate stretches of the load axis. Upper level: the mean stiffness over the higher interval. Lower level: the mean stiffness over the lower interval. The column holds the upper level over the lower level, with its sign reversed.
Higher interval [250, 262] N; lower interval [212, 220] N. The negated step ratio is -1.13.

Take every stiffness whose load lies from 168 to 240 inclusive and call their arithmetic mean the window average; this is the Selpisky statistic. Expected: 1.38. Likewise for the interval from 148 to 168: 1.13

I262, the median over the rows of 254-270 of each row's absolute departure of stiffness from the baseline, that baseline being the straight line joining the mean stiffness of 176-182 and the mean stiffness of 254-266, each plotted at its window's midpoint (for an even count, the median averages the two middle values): 0.056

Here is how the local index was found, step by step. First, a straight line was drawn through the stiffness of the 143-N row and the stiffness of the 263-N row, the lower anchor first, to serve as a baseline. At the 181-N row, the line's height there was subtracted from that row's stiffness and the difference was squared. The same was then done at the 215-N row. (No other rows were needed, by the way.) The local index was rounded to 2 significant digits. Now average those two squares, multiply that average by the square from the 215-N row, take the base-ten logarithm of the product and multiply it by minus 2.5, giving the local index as 12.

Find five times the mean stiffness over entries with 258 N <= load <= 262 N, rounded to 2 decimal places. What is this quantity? 8.05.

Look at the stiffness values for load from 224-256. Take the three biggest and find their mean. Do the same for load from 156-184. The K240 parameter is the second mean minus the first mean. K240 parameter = -0.24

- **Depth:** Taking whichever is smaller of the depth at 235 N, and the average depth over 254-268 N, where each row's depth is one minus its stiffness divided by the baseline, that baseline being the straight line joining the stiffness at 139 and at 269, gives -0.11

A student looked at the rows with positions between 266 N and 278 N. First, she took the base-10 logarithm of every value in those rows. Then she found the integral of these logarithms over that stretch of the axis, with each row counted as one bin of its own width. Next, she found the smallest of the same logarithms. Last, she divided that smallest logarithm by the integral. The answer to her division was -0.26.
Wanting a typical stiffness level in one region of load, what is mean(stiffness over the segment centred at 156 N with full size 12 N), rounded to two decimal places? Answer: 1.05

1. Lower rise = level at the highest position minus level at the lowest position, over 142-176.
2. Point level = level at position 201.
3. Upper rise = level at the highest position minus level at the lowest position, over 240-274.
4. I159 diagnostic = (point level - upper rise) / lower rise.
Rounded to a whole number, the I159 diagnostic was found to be 39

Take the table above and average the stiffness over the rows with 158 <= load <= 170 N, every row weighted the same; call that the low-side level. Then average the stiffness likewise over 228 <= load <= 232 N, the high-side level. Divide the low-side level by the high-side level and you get 0.84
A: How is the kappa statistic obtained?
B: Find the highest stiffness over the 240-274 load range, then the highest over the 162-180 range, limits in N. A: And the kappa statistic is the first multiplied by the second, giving 2.42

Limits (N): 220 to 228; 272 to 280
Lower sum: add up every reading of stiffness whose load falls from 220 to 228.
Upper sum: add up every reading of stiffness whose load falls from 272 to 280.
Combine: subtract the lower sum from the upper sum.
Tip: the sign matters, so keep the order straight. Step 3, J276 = -3.1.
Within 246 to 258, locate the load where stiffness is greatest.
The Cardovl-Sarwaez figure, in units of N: 249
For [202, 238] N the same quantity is 231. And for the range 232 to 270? 249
